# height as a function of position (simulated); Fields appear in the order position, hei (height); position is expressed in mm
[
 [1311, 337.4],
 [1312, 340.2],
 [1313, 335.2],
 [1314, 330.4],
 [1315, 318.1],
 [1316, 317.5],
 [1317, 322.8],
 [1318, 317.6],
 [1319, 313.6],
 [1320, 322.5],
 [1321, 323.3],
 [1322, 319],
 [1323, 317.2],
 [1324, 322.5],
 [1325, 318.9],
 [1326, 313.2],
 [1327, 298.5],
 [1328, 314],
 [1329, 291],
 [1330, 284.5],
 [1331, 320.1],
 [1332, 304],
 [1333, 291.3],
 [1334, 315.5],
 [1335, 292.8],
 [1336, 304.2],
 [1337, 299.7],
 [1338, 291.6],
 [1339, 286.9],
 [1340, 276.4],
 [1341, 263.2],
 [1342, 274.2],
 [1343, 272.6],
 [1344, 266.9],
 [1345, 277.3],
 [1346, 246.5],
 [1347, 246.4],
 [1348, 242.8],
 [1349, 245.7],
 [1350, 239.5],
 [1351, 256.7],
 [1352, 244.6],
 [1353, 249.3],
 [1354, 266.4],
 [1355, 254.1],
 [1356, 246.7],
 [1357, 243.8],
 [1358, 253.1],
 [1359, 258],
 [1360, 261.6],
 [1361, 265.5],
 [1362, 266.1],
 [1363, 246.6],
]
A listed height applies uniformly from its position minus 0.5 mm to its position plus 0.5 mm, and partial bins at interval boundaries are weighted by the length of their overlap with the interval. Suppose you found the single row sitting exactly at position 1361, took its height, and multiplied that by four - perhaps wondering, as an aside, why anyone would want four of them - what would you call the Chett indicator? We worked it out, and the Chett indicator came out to 1062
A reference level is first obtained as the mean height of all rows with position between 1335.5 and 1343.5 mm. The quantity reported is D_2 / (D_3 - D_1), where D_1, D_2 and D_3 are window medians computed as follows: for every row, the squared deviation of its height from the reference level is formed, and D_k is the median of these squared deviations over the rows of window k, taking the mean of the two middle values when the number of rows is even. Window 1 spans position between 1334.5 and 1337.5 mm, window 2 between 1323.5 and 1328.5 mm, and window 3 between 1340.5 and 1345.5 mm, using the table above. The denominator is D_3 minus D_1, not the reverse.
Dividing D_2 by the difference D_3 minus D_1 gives -7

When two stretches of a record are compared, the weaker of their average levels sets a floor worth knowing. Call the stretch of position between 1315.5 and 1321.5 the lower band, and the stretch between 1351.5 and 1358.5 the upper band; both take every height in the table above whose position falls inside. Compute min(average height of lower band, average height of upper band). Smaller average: 251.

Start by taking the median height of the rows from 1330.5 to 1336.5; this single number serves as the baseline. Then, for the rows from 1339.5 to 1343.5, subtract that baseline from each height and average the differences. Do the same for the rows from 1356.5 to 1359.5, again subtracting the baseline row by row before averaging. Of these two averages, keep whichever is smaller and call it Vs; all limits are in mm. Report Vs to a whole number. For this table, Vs -52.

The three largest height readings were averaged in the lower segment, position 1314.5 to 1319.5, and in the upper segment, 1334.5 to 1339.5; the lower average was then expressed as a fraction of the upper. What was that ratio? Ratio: 1.07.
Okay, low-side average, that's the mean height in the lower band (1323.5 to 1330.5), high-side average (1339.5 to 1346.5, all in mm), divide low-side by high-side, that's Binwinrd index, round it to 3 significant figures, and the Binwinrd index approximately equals 1.14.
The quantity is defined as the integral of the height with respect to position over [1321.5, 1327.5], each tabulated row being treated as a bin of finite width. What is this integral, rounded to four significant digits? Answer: 1889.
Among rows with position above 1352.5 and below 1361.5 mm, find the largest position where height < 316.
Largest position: 1361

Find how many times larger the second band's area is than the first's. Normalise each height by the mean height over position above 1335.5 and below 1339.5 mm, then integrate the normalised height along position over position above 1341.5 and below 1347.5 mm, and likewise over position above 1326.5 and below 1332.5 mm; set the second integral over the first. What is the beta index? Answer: 1.14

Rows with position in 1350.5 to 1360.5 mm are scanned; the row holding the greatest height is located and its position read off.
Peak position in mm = 1354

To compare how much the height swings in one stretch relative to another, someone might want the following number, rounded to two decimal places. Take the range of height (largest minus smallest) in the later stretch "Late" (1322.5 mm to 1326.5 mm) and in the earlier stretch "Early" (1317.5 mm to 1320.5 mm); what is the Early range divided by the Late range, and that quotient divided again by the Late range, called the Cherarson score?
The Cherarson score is 0.10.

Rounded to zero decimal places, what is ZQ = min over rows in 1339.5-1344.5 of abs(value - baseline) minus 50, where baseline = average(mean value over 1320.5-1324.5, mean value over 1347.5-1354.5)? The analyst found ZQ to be -42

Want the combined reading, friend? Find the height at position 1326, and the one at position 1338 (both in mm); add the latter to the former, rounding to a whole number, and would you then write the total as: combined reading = 605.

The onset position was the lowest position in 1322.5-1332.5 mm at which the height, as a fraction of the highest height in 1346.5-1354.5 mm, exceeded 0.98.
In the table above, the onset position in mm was 1323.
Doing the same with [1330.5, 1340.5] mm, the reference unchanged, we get 1331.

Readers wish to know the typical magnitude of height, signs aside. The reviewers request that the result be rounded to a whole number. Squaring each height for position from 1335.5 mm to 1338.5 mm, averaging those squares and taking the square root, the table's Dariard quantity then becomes 299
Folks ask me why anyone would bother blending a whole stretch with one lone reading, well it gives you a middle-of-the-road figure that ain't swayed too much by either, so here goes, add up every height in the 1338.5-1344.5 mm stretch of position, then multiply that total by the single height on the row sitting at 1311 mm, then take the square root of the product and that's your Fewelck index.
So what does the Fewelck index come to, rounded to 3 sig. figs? 744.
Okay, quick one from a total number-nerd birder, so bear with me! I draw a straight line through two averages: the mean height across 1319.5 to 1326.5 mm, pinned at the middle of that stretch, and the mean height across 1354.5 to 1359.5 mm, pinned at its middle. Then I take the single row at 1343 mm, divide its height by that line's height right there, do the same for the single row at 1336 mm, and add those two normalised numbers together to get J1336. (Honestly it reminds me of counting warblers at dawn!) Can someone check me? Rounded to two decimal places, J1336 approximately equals 2.01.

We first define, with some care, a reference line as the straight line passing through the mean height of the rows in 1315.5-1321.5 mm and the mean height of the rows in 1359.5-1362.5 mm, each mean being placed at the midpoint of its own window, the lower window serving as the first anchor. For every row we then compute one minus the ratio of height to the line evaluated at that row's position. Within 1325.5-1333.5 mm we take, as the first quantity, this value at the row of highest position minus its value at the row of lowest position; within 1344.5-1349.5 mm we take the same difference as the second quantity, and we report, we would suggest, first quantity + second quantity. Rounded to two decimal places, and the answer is 0.14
